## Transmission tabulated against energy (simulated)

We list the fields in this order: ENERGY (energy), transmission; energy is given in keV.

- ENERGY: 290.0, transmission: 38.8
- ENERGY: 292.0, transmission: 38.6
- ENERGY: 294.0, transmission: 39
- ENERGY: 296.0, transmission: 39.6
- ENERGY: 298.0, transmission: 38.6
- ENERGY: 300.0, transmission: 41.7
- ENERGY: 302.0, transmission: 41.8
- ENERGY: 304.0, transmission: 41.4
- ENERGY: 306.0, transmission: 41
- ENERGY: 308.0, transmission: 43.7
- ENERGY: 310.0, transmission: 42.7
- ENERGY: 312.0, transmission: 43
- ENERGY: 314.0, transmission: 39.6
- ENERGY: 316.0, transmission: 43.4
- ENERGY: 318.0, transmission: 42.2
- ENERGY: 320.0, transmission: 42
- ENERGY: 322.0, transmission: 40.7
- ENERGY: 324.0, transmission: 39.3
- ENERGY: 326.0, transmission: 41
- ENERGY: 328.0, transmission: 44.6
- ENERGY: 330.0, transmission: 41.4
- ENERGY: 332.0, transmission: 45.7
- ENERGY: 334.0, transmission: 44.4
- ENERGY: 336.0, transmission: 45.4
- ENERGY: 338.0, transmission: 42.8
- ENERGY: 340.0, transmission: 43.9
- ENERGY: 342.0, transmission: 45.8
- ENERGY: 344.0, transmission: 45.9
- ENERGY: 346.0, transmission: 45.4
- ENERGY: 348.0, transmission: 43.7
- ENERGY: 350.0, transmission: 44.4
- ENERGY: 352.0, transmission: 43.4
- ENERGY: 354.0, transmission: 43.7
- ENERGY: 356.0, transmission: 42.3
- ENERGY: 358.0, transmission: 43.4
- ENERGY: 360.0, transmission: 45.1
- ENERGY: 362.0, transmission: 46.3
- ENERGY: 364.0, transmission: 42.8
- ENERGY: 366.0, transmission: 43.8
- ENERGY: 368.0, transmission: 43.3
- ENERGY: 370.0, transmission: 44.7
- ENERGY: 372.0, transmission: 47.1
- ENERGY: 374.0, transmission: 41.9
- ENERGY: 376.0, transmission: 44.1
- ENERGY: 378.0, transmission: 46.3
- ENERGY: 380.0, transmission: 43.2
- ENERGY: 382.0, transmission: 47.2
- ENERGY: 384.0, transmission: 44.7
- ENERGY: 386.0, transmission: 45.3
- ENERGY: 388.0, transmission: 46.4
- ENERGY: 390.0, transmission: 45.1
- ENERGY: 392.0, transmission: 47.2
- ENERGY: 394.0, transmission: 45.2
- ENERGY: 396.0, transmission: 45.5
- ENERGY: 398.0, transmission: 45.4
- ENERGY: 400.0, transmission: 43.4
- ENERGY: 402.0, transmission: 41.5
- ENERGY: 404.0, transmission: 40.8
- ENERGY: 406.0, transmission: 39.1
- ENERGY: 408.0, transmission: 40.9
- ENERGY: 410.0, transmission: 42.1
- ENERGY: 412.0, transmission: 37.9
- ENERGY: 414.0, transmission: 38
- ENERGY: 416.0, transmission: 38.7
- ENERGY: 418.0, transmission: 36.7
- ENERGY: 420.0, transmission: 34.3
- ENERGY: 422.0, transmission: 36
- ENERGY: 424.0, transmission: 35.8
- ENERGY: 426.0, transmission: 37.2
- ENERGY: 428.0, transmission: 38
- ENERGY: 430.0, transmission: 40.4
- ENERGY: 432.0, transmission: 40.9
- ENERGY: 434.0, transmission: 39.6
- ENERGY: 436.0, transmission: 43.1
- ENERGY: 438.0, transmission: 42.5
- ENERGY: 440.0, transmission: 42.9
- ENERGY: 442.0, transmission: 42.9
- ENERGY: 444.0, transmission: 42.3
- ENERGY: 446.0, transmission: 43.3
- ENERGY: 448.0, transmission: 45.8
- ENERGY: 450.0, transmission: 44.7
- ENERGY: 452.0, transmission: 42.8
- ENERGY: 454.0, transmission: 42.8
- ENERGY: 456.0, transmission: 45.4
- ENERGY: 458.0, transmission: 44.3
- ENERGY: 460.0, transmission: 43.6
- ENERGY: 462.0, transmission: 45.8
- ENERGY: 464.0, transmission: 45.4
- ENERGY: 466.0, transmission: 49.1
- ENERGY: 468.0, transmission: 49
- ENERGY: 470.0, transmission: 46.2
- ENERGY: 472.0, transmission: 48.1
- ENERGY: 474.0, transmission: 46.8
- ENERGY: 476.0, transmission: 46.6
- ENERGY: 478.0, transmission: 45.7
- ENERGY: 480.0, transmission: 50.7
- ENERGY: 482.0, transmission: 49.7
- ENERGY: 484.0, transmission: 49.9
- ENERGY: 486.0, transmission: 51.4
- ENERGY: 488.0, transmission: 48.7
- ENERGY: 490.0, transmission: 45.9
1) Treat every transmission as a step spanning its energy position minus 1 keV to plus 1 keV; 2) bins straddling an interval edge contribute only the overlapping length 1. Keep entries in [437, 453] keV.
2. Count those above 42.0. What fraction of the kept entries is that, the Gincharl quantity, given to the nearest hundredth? 1.00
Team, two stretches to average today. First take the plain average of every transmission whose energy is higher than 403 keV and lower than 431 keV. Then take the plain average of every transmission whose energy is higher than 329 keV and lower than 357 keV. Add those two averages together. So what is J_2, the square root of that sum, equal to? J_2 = 9.08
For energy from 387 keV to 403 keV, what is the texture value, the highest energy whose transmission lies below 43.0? 402.0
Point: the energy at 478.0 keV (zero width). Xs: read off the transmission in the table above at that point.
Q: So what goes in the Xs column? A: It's 45.7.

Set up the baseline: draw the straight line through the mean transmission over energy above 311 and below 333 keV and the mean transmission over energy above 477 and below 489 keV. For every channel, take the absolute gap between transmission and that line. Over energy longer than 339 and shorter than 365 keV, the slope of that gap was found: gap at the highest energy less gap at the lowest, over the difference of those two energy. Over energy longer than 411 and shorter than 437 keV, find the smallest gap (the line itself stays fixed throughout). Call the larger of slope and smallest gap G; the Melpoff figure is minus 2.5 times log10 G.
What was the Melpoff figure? -1.5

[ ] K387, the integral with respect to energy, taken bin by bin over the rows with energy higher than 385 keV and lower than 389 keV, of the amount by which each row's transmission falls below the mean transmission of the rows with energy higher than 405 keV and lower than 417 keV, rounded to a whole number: -26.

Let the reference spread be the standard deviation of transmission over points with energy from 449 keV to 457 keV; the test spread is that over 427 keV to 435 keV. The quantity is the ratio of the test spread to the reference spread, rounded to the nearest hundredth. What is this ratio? 0.95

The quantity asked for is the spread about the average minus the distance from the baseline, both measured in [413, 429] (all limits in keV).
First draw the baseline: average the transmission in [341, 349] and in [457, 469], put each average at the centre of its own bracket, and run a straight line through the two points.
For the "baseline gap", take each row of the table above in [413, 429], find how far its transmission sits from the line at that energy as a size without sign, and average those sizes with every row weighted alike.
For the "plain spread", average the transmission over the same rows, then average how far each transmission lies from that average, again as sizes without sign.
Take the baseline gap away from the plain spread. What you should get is -7.9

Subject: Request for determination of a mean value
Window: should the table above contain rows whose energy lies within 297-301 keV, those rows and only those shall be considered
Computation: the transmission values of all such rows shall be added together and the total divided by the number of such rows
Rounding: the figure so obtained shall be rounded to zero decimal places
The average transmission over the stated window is 40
